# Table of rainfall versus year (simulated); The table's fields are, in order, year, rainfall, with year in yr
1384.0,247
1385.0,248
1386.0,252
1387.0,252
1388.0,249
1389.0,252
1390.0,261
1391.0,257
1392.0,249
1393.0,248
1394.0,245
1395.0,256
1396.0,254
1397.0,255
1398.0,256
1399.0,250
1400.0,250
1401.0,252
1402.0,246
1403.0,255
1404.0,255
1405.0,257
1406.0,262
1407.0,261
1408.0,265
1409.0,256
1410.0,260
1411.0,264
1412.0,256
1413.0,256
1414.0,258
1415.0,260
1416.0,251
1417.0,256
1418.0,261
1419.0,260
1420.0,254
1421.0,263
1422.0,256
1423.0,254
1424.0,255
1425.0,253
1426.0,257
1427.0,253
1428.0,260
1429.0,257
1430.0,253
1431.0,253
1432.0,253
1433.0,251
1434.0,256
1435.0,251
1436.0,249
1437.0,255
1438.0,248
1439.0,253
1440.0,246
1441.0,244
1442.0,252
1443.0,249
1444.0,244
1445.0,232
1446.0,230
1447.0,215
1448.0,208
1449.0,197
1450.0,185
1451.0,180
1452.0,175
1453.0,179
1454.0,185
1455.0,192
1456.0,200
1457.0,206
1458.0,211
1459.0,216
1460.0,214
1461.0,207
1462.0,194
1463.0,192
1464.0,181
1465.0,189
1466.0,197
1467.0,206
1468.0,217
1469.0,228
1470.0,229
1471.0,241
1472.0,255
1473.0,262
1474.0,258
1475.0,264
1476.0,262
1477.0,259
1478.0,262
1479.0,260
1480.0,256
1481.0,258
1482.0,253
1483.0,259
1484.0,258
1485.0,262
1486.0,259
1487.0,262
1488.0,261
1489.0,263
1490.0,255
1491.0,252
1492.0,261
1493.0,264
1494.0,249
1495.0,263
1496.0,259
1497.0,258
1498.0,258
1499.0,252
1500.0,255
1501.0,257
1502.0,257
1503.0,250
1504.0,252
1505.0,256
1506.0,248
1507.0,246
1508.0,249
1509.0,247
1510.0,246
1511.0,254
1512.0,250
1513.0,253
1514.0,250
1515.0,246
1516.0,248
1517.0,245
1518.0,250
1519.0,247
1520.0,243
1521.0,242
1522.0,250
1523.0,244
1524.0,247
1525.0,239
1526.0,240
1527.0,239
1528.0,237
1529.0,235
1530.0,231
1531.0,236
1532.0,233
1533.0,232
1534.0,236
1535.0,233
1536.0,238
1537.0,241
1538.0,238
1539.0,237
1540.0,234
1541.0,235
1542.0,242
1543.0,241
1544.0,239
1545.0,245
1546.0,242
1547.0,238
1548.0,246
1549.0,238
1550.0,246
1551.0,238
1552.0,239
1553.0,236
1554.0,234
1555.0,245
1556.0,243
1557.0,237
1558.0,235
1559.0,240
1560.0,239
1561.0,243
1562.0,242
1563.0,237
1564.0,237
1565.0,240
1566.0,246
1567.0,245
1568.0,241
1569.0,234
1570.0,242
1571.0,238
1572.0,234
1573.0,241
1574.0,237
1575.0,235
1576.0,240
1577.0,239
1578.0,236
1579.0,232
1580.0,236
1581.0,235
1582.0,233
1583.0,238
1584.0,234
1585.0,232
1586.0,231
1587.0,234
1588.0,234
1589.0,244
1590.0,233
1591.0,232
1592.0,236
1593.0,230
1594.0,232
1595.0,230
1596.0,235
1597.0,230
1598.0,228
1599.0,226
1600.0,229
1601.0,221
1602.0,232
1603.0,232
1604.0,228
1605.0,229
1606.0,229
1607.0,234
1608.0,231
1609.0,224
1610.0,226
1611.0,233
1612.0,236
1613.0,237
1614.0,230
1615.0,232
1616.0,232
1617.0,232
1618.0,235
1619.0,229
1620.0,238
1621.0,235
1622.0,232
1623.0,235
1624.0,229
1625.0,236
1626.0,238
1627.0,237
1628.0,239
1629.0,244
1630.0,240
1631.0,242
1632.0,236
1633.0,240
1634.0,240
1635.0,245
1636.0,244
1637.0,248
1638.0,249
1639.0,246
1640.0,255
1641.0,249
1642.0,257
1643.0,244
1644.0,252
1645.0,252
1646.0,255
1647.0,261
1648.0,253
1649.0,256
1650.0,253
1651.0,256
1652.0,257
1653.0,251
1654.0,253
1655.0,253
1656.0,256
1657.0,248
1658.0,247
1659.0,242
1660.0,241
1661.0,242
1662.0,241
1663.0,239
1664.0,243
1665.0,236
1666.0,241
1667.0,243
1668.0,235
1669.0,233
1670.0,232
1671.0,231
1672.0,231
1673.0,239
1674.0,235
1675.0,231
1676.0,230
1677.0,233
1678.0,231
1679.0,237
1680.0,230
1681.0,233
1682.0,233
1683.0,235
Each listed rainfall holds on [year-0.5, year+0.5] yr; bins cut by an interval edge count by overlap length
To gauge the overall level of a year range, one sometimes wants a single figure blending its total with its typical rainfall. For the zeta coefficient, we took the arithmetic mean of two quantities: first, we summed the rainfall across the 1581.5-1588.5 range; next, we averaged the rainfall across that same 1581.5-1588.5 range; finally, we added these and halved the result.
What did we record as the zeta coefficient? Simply 935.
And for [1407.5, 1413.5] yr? 908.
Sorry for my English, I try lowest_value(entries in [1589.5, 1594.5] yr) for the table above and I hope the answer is 230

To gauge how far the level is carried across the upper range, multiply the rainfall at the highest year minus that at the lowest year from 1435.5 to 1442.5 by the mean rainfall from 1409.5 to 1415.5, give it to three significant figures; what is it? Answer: 777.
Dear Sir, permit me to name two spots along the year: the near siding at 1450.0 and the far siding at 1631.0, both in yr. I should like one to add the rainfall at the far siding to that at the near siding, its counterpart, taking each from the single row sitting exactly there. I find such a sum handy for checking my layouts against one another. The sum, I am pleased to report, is 427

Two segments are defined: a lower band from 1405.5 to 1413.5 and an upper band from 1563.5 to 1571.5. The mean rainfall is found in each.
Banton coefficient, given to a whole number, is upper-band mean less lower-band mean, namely -20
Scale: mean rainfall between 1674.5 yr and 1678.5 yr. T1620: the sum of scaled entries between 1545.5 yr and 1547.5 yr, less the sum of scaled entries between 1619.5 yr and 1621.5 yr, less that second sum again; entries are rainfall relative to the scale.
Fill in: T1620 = -2.0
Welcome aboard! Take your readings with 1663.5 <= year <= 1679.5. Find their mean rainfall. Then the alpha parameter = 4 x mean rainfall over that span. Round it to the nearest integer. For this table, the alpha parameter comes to 940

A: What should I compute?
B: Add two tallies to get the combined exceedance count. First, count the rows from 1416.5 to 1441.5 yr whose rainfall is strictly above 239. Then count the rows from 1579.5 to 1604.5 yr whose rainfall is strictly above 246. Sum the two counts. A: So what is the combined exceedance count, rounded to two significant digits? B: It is 25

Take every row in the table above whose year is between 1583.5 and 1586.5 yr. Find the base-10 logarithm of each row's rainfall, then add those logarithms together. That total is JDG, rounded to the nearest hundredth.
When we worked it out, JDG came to 7.10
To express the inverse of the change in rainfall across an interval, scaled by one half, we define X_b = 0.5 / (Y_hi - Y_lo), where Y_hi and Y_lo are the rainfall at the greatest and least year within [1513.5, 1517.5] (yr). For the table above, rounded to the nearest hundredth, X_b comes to -0.10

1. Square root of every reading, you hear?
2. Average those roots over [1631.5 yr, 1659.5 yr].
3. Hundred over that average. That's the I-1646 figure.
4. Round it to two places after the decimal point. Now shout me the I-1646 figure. 6.33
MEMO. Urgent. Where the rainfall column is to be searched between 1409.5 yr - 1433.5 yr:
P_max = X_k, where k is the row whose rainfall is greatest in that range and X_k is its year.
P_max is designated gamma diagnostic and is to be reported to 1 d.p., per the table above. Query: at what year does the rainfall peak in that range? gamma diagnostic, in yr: 1411.0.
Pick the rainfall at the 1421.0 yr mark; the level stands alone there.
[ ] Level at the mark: 263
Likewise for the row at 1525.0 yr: 239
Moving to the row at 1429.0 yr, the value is 257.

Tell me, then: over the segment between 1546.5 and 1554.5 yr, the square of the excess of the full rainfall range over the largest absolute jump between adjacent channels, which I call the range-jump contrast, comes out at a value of 16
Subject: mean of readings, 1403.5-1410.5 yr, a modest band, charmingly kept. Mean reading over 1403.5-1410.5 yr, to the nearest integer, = 259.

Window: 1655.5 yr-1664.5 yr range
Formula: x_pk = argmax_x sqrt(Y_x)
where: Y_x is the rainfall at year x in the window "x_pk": 1656.0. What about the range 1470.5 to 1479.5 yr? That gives 1475.0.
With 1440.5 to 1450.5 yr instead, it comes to 1442.0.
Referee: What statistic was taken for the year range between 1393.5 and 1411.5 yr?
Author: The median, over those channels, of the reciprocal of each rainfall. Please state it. 0.0039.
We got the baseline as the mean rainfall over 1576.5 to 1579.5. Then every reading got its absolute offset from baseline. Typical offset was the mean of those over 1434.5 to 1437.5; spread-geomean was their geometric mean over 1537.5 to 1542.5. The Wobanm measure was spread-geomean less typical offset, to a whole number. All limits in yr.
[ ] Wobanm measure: -14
